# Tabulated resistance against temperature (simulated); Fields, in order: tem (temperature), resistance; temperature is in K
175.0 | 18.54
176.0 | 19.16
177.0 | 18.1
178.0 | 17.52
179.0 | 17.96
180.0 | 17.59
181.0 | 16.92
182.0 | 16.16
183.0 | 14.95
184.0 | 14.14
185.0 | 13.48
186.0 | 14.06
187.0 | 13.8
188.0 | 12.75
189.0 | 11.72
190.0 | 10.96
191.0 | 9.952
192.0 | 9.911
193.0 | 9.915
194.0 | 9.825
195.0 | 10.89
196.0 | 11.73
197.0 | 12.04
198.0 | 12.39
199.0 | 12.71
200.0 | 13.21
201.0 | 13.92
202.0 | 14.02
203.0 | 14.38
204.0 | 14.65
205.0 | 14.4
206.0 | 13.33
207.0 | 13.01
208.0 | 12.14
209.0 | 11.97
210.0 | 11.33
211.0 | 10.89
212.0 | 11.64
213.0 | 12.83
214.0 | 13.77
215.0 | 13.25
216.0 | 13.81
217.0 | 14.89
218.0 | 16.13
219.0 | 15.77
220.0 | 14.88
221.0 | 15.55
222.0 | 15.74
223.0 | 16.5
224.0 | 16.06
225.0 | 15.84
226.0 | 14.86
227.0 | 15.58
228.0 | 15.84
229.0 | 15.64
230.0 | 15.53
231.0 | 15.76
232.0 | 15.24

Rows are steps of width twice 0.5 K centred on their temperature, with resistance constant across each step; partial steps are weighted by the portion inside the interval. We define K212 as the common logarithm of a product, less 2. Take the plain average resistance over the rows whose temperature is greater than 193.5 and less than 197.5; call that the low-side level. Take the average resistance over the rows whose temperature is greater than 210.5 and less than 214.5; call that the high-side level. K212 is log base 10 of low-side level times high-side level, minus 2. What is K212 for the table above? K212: 0.135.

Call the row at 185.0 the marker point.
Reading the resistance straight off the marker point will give 13.48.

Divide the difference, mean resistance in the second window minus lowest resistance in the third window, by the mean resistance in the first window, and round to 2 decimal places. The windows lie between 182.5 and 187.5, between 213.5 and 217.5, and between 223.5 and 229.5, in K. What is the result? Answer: -0.07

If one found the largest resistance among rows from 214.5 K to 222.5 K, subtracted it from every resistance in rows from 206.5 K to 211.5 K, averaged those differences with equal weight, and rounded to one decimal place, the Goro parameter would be -4.3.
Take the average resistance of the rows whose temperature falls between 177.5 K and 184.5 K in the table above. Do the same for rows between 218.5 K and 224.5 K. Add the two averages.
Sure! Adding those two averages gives 32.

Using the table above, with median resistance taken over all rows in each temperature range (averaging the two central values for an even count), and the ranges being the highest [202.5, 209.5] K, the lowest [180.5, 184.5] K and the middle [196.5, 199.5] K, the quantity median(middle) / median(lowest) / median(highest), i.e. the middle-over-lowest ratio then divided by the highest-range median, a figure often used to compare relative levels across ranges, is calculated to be 0.060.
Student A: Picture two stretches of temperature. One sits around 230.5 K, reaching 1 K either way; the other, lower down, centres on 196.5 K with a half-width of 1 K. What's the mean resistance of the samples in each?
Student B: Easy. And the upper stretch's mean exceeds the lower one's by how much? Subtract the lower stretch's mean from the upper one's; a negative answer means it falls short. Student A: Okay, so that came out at 3.8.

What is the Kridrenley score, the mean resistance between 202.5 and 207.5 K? 14.0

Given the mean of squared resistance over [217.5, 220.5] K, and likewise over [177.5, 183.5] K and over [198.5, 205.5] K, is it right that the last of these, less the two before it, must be -335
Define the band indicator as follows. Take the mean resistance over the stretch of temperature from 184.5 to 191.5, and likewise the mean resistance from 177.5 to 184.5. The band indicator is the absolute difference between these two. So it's 4.07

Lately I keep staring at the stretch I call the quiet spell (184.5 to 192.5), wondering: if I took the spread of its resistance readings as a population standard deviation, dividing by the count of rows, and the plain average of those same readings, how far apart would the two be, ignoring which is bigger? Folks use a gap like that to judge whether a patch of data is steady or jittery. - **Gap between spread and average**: 11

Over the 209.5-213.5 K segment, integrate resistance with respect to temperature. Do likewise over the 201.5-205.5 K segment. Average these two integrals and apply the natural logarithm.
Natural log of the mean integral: 3.95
